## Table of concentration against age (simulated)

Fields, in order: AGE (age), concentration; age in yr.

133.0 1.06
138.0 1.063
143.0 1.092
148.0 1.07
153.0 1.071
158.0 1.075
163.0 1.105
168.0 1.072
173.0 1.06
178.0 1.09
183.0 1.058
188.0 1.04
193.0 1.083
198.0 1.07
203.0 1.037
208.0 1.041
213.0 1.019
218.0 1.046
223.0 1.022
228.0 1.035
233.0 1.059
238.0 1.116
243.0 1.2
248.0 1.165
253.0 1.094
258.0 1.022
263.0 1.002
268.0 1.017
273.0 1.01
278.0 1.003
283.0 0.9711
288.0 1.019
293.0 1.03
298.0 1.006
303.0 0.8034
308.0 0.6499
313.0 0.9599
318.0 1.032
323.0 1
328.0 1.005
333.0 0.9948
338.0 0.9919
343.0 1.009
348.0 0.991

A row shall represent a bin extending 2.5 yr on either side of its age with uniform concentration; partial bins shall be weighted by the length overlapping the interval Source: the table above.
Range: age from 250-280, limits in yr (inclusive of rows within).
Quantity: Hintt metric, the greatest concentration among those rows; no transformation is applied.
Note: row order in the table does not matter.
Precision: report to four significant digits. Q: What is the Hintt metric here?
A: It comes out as 1.094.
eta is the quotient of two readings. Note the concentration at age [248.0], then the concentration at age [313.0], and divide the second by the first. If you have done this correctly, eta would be 0.82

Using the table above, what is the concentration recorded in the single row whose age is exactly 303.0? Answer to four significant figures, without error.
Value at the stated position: 0.8034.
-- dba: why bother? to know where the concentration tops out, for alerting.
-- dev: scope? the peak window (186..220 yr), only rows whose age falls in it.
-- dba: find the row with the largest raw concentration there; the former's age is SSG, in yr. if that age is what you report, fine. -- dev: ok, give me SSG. 193.0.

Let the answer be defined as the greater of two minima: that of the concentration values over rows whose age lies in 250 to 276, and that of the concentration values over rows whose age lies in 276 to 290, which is 1.002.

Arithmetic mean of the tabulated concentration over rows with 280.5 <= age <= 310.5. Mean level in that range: 0.91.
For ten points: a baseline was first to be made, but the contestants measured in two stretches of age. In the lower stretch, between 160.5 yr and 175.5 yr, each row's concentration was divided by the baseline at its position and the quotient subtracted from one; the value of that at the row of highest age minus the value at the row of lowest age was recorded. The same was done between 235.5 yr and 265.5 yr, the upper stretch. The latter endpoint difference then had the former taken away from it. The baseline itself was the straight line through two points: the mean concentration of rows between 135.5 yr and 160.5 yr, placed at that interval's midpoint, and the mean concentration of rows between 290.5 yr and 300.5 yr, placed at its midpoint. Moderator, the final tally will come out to 0.062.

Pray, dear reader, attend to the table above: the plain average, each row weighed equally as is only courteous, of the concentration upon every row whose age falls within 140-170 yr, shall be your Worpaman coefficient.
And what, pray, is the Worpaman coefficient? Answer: 1.08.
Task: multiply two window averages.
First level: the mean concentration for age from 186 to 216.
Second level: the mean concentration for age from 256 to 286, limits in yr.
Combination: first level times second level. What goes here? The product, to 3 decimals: 1.053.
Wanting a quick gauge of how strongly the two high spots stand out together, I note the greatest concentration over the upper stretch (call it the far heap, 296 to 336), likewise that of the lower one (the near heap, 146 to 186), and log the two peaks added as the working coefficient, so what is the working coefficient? 2.14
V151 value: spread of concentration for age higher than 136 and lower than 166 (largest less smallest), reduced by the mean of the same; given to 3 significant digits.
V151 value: -1.04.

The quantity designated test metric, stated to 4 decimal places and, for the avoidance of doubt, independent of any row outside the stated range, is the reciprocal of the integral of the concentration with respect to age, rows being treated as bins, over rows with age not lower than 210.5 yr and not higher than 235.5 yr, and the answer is 0.0386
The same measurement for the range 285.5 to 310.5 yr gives 0.0444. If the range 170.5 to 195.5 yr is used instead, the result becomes 0.0375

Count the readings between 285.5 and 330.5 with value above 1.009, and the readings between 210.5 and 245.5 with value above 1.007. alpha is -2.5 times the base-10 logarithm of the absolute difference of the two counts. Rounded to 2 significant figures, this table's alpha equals -1.5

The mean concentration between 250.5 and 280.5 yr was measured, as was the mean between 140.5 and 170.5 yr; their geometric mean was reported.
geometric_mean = 1.05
